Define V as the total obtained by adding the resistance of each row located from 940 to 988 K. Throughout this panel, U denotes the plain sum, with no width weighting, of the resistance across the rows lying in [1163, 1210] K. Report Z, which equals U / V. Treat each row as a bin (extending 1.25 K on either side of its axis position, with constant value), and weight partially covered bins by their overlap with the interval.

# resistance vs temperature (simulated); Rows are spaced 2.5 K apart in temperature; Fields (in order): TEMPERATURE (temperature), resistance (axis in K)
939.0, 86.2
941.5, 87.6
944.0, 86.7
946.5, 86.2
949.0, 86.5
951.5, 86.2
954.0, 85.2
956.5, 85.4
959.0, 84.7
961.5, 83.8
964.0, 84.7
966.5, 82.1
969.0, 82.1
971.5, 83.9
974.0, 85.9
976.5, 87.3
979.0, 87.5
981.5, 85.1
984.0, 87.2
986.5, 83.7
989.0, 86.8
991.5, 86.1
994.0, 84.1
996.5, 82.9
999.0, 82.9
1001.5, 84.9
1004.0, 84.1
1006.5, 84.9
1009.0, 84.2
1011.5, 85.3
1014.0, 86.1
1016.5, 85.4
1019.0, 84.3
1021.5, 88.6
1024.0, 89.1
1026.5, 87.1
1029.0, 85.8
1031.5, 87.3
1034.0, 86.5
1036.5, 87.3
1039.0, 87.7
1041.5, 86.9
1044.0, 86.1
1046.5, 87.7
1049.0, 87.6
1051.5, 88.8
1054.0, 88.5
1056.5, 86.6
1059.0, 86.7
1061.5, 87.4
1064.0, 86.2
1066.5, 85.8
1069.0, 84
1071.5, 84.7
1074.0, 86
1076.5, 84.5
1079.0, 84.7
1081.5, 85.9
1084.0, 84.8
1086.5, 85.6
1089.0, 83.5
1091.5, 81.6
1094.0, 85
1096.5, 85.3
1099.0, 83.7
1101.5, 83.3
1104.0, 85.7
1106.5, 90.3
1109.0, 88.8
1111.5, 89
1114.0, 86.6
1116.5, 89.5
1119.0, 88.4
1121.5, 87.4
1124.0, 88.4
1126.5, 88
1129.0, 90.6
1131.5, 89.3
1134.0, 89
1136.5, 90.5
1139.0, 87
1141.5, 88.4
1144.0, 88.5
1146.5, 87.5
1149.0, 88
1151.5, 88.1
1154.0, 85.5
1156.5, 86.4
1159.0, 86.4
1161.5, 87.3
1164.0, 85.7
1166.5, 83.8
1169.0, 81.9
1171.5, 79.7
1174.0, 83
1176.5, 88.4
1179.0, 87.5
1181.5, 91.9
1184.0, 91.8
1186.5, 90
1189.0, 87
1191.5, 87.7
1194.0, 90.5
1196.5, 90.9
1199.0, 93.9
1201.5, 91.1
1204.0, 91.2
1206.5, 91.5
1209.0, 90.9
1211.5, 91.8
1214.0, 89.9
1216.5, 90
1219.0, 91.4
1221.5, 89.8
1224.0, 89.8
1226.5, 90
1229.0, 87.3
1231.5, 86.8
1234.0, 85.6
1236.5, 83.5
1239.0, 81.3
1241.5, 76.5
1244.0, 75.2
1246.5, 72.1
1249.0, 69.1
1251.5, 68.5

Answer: 1.03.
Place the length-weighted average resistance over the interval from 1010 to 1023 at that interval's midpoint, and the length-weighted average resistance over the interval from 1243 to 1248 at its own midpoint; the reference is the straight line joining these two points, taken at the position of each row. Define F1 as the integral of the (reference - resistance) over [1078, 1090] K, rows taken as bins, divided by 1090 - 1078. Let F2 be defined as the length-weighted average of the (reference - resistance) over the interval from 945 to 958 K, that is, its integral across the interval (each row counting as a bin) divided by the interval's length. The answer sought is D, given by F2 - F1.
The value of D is 6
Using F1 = -3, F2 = 4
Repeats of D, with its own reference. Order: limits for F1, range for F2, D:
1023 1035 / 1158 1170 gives -5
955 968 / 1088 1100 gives -7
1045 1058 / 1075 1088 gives 1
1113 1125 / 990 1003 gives 11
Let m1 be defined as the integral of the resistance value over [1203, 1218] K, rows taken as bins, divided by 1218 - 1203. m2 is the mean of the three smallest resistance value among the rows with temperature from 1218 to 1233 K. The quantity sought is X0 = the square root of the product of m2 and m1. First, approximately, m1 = 91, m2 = 88.0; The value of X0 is 89.4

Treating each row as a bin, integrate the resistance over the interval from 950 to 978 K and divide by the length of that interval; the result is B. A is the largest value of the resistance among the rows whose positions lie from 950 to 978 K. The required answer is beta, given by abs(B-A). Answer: 2.6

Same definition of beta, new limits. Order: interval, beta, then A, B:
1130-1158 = 2.5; 90.5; 88.0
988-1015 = 2.1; 86.8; 84.7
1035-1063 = 1.4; 88.8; 87.4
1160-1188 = 5.4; 91.9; 86.5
